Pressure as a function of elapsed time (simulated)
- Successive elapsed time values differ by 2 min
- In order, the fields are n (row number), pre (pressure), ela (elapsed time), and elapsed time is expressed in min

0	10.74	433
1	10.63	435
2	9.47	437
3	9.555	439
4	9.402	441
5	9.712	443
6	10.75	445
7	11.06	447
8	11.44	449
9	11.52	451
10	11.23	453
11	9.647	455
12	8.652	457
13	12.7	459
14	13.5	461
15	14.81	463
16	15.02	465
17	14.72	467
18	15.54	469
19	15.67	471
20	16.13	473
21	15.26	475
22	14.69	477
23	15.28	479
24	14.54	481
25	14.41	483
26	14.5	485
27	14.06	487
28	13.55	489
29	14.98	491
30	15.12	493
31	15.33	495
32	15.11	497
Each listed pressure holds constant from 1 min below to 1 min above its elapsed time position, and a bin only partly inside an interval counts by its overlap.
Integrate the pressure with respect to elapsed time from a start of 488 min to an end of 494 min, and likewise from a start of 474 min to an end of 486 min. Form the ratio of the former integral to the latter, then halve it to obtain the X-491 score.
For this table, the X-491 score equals 0.25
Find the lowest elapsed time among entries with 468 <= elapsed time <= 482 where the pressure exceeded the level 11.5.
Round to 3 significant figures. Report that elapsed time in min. 469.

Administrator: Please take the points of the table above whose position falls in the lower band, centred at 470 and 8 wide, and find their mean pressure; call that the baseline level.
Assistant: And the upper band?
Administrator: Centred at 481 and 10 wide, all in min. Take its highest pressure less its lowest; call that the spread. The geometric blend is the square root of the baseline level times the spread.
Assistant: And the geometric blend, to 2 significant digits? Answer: 3.7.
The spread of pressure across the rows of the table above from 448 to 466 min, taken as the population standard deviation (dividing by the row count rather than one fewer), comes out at 2.0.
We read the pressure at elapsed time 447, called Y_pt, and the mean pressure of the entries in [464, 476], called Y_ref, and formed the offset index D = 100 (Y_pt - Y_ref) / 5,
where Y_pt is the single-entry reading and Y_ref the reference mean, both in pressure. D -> -87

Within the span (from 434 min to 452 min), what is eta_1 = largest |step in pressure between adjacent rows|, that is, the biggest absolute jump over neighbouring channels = 1.2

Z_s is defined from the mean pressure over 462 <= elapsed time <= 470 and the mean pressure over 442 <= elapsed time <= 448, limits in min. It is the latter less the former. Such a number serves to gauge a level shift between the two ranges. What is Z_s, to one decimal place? -4.5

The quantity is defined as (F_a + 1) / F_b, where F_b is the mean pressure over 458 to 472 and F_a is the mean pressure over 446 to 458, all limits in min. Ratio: 0.80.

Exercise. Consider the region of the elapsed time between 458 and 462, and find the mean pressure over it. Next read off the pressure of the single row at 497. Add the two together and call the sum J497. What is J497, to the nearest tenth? 28.2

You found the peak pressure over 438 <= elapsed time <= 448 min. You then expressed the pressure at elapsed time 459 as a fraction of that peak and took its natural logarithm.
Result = 0.1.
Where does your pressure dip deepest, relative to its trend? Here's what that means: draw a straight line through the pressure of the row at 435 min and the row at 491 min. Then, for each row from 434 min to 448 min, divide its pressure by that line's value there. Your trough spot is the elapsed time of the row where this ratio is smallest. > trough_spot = 441 min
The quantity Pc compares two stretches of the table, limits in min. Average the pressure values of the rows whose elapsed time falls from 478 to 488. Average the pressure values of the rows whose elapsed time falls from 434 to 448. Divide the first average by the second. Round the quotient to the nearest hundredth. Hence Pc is 1.44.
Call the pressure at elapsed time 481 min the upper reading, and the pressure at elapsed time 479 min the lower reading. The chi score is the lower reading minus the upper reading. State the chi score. 1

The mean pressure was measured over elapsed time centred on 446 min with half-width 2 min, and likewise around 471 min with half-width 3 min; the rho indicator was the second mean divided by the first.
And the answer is 1.45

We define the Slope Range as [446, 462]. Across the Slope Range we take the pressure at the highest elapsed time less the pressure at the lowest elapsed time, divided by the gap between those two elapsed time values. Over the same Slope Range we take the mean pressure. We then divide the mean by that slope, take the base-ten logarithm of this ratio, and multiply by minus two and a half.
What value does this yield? -4.5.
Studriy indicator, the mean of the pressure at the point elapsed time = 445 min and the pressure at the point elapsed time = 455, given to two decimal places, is 10.20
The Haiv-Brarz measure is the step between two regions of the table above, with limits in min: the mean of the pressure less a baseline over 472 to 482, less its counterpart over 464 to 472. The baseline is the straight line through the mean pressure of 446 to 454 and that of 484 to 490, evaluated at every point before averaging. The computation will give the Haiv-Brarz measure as -0.72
